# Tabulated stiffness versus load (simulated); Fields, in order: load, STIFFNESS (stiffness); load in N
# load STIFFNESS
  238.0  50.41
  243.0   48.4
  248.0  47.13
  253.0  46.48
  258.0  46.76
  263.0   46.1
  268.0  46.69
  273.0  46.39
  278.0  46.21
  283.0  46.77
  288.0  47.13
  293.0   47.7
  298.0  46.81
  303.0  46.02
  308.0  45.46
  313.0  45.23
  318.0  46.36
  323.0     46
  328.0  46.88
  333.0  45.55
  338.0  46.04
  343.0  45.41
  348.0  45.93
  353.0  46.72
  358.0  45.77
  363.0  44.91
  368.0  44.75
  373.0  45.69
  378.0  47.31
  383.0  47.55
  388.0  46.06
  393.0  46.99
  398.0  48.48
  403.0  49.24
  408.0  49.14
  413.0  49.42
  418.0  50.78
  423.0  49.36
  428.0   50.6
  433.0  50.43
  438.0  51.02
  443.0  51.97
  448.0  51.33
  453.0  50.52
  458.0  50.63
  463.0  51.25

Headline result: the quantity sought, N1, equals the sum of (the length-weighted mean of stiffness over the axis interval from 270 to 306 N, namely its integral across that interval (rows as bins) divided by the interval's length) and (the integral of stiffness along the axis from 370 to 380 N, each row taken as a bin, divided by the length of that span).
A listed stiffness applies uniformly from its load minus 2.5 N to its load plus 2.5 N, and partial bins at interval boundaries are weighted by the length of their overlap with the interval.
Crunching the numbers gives 93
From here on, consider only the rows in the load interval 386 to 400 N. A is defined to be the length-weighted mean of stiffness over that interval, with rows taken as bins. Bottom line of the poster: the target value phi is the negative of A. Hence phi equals -47.2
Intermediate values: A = 47.2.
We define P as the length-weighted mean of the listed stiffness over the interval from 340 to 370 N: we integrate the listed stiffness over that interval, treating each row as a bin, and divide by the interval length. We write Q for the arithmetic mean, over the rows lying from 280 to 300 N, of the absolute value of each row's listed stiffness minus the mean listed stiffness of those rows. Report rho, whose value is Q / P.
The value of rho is 0.007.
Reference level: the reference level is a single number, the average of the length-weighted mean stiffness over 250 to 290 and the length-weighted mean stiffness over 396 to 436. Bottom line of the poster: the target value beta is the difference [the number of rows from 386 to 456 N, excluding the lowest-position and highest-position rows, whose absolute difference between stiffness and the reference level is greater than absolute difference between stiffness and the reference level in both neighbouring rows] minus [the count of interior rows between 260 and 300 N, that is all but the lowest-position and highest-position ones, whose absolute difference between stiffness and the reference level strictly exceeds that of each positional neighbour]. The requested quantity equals 3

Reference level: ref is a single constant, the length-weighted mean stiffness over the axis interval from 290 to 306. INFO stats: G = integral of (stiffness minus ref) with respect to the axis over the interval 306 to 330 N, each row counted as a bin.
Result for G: -20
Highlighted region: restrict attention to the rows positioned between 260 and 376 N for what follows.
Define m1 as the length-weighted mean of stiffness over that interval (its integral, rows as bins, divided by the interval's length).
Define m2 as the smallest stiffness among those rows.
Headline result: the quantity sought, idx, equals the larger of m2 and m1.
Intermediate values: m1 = 46.1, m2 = 44.75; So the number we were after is 46.1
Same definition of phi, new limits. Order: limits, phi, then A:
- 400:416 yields -49.3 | 49.3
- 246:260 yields -46.8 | 46.8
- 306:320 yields -45.7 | 45.7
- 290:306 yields -46.8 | 46.8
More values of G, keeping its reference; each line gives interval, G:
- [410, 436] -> 86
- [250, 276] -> -8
